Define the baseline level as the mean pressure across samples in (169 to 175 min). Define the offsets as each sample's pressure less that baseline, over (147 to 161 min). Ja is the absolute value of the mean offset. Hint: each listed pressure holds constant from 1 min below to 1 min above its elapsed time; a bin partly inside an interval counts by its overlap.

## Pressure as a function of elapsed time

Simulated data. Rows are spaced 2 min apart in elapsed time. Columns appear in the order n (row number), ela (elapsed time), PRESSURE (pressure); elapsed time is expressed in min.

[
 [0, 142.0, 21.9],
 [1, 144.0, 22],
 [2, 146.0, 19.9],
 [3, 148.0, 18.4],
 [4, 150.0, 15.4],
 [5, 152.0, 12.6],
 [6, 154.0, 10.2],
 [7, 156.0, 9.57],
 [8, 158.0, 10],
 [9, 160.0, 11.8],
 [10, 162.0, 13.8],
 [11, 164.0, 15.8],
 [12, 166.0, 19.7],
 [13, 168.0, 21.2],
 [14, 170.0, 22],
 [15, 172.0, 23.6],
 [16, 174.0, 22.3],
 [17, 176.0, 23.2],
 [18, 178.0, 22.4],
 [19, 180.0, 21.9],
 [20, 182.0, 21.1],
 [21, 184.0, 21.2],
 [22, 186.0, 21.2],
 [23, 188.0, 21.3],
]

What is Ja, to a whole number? 10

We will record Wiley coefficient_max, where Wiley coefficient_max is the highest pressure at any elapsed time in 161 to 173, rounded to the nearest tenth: 23.6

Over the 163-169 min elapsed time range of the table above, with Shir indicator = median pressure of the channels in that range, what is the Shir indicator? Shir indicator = 20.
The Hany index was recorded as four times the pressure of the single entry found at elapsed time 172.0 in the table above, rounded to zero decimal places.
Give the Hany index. 94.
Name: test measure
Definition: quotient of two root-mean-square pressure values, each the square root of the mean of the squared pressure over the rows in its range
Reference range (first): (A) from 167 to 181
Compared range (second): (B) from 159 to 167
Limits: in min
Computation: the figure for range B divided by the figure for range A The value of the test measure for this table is 0.69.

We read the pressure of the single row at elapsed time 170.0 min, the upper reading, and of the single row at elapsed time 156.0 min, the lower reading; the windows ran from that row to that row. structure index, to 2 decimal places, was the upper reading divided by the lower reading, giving 2.30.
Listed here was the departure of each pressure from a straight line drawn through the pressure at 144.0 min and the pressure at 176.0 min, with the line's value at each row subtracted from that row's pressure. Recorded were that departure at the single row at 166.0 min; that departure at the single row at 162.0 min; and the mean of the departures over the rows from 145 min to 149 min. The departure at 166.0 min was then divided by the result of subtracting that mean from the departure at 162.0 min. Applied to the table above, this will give 0.5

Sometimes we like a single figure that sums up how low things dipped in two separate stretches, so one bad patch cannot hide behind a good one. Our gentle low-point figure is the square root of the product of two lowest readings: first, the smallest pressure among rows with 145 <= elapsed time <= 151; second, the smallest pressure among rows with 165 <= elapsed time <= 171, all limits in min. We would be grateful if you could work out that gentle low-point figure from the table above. 17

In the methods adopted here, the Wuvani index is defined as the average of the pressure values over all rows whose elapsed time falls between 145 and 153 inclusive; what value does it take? 16.6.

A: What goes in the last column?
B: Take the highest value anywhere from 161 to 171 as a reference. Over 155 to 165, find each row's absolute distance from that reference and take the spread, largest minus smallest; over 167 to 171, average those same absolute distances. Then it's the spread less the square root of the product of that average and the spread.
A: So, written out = 4.7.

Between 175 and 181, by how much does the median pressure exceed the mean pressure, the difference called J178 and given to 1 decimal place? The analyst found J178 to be -0.1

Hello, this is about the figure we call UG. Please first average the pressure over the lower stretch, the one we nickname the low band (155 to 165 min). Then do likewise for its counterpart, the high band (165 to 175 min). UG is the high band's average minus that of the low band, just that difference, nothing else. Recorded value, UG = 10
